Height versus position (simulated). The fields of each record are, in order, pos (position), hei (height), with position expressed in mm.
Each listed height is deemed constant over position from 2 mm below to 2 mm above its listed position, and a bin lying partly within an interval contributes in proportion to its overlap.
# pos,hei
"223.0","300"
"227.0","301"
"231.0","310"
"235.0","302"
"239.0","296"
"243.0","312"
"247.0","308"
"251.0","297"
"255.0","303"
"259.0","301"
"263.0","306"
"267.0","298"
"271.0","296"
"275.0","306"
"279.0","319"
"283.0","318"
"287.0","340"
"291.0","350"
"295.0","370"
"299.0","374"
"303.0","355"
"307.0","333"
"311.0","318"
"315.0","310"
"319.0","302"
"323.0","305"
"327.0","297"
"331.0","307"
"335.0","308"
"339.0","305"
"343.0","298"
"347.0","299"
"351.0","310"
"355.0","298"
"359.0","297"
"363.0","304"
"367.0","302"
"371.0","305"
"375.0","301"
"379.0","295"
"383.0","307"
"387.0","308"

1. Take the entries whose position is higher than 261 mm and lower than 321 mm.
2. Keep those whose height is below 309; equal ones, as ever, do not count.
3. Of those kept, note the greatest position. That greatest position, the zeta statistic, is 319.0 mm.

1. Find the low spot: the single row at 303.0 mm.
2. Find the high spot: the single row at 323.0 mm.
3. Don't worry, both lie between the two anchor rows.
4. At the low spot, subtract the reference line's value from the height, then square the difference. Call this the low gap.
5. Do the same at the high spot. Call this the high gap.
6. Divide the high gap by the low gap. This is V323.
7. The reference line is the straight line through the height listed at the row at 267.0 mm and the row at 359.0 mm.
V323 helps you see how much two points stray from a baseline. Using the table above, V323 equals 0.02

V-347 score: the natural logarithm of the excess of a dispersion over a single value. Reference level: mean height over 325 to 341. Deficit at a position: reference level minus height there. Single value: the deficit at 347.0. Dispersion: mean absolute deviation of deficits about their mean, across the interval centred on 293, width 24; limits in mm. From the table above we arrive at 2.3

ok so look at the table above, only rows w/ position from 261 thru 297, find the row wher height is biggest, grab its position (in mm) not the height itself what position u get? 295.0 mm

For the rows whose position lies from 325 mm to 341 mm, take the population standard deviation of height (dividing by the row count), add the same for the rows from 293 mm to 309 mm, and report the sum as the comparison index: 20.4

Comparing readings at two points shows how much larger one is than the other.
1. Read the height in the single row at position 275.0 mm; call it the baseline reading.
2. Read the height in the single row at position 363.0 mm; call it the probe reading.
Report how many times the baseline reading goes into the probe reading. 0.99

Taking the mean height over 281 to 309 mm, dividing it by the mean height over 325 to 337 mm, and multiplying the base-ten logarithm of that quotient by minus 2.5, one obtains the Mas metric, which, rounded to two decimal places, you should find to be -0.15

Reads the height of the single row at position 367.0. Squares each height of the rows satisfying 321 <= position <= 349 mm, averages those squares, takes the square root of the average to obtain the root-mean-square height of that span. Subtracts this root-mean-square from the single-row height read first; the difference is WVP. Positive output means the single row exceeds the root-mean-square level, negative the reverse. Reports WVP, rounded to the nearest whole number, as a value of -1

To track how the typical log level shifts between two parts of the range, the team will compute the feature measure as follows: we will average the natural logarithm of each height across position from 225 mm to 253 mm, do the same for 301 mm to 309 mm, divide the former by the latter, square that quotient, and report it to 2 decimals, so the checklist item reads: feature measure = 0.96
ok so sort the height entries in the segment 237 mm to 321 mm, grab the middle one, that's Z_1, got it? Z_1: 310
